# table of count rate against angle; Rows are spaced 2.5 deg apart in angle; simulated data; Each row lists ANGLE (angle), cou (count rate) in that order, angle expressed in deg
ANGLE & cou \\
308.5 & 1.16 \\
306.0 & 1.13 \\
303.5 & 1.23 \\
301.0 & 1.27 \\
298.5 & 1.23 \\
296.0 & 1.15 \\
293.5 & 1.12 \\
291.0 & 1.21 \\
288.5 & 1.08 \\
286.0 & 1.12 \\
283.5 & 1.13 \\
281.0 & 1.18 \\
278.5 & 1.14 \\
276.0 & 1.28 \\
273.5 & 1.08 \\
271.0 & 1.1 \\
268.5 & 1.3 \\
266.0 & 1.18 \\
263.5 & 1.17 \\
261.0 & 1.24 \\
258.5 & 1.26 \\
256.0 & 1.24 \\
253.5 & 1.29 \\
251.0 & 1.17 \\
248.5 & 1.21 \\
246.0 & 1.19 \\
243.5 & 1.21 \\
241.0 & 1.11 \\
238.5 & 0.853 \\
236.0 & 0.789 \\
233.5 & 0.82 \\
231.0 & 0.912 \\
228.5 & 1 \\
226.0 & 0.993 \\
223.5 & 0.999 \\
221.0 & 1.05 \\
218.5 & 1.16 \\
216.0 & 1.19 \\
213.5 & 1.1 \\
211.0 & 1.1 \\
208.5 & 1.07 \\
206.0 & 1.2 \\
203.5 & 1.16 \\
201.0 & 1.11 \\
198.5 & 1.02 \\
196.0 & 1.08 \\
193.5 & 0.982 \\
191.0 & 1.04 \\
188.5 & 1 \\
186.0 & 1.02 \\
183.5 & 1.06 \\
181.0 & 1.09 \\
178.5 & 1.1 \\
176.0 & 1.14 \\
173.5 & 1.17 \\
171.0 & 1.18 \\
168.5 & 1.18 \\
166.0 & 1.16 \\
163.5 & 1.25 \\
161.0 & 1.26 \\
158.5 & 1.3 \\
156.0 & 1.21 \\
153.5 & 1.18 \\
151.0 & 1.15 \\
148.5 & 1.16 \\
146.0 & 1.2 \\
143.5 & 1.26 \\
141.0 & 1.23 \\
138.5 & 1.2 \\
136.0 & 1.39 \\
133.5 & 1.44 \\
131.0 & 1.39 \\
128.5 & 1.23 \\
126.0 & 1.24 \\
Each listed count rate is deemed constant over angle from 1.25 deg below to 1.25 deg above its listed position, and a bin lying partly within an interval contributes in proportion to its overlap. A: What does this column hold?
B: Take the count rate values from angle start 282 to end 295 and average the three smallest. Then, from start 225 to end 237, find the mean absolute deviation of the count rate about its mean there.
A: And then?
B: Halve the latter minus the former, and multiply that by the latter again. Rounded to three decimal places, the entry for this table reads -0.040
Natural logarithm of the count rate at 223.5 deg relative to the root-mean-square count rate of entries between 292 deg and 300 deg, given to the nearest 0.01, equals -0.16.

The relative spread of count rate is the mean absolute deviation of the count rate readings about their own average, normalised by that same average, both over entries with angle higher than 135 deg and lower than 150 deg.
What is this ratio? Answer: 0.046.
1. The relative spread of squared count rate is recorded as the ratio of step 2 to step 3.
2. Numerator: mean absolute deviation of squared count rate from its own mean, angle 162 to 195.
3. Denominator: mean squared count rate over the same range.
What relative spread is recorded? 0.124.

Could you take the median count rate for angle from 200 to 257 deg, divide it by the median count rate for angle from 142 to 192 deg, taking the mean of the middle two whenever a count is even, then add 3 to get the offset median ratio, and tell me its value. 3.95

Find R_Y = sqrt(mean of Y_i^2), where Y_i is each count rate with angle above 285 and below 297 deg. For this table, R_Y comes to 1.14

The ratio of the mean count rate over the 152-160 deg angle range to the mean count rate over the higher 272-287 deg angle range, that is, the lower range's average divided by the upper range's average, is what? 1.06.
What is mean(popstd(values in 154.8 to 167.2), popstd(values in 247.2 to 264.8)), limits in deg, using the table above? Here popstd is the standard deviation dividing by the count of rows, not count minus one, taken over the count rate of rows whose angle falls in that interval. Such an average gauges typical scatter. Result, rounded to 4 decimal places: 0.0446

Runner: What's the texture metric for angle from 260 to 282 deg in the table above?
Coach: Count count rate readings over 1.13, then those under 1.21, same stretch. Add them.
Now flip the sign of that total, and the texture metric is -13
